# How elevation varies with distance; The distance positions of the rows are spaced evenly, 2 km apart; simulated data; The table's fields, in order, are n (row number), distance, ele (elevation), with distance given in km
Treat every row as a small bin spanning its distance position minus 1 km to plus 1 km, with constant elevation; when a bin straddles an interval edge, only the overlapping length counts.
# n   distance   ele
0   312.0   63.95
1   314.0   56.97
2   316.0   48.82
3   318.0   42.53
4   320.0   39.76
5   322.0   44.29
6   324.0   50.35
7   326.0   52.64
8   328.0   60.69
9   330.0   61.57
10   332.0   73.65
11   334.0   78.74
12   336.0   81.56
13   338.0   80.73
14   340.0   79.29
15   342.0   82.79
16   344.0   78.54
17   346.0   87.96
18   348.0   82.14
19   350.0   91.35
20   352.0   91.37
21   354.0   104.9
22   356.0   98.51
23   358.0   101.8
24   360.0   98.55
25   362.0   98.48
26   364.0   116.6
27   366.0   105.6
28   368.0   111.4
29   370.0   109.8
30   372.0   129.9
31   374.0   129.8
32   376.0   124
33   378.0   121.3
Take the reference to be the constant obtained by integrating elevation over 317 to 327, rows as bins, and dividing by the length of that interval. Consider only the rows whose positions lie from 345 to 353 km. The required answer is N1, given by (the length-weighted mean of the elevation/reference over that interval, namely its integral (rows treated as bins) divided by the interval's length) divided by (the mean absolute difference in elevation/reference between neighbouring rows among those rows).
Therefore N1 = 17.6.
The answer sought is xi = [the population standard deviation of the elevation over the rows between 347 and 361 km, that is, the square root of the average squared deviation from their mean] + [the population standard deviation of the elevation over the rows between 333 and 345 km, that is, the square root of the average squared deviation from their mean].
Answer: 9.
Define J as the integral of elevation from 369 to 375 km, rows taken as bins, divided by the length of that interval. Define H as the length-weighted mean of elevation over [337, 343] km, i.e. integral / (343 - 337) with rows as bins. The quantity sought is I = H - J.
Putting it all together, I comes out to -42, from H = 81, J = 123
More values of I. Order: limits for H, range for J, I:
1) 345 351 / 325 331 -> 29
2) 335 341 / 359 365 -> -24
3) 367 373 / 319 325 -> 72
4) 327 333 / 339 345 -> -15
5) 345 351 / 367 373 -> -30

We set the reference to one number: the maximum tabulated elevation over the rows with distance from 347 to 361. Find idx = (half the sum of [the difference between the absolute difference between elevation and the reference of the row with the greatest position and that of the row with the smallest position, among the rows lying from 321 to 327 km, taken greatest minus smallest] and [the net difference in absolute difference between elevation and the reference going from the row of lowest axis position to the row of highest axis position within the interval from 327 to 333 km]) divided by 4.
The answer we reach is -2.7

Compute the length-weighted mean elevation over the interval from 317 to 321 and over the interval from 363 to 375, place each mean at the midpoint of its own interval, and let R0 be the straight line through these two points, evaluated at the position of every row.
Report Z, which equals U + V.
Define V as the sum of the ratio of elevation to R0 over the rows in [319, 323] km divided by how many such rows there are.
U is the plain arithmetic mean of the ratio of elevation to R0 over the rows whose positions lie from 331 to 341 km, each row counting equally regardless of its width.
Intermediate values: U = 1.18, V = 0.95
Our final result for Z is 2.13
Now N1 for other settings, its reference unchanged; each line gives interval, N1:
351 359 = 12.8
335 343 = 42.2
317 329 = 10.2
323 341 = 16.4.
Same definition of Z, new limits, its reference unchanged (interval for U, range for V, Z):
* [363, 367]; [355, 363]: 1.98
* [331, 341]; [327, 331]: 2.26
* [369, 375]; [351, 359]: 2.04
